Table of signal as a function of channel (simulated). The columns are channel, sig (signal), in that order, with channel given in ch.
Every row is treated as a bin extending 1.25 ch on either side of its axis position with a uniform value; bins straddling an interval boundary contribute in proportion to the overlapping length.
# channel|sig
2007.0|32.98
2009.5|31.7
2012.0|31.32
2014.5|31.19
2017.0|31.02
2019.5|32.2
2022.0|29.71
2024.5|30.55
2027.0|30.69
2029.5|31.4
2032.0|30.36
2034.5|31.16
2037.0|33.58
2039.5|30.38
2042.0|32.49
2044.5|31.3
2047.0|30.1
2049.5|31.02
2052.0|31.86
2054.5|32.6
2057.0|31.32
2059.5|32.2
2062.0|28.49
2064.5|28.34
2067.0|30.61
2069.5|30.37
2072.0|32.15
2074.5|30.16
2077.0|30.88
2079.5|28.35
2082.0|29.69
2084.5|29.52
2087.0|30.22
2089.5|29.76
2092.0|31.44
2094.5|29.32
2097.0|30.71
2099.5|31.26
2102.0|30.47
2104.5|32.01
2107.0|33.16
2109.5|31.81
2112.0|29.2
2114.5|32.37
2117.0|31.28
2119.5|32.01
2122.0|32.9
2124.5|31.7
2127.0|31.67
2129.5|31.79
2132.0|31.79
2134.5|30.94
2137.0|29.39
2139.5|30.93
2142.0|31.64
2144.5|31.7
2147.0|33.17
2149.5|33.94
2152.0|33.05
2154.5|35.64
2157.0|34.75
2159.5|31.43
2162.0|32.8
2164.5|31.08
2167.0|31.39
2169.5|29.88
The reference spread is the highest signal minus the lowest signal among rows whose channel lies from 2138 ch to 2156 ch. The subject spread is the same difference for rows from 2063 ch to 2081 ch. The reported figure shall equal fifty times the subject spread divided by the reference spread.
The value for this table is 40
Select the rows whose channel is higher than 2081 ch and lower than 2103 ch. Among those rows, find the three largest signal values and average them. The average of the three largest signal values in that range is 31.1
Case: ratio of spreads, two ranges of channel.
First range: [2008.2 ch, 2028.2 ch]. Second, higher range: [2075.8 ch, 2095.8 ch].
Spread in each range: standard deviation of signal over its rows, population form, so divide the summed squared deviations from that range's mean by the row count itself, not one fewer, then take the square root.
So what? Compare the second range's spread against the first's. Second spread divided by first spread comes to 1.3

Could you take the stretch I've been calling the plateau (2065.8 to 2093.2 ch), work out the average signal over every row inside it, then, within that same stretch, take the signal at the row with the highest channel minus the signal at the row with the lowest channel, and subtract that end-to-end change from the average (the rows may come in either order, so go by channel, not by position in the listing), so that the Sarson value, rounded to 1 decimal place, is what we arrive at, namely 29.5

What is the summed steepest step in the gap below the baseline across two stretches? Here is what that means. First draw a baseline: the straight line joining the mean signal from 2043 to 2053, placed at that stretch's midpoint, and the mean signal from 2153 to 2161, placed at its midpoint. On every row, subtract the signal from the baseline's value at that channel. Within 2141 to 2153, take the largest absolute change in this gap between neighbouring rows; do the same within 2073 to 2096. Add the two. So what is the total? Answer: 4.0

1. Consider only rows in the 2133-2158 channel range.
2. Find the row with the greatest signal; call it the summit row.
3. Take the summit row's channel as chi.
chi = 2154.5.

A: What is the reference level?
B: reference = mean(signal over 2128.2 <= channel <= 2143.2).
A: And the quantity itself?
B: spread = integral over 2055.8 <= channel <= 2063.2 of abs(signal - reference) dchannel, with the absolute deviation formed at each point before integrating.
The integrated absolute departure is 10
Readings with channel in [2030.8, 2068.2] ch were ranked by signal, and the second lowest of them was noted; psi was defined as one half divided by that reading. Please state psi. 0.0176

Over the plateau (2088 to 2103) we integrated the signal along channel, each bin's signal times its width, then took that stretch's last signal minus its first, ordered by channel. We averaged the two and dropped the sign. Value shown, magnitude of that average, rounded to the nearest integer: 229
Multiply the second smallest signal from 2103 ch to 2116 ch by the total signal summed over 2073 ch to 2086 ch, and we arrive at 4727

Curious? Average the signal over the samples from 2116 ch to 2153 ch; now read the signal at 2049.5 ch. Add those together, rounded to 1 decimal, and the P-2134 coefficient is 62.9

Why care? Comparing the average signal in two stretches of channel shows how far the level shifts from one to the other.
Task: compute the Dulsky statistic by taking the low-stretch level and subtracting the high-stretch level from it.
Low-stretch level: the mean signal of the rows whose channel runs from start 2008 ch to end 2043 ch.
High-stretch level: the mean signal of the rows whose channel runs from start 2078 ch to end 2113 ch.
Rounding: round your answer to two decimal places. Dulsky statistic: 0.77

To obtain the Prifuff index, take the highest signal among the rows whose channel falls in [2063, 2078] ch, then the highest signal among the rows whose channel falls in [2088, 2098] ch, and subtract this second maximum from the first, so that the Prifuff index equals 0.71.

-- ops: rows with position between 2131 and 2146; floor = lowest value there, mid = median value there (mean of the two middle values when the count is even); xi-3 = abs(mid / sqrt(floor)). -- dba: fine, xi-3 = 5.77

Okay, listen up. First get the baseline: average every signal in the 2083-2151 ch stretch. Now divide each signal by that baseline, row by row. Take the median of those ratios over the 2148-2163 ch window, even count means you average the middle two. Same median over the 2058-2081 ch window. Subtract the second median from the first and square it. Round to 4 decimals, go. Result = 0.0099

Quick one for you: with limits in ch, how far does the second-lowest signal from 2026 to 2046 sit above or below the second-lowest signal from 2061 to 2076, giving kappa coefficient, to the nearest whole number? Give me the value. 2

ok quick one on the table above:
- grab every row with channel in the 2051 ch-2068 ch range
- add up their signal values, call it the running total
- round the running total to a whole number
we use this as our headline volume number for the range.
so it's 215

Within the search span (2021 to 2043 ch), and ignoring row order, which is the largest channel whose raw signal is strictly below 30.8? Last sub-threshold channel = 2039.5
